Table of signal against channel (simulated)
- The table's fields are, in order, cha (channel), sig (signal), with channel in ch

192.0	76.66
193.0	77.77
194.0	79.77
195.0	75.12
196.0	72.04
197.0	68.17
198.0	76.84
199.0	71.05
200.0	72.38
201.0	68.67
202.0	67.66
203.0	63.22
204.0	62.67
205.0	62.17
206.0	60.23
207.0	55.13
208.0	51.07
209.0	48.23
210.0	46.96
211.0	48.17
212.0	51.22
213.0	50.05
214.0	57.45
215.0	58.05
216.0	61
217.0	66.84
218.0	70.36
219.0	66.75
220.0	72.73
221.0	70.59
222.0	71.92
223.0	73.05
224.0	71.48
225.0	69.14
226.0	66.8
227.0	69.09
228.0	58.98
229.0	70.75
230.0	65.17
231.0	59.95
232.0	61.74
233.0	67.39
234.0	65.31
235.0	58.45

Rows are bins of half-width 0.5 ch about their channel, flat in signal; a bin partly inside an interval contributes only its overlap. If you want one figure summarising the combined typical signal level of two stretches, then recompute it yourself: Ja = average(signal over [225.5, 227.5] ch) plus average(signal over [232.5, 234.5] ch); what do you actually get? 134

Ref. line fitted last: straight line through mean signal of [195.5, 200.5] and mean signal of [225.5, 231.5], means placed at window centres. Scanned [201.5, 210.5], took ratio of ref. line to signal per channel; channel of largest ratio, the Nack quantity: 210.0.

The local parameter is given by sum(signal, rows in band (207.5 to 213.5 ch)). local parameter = 296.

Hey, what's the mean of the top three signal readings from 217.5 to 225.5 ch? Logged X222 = 72.6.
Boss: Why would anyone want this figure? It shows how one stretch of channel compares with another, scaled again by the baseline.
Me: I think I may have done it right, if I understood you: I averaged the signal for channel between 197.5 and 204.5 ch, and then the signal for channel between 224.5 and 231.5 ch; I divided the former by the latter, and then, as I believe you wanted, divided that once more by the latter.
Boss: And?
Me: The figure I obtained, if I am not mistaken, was 0.0160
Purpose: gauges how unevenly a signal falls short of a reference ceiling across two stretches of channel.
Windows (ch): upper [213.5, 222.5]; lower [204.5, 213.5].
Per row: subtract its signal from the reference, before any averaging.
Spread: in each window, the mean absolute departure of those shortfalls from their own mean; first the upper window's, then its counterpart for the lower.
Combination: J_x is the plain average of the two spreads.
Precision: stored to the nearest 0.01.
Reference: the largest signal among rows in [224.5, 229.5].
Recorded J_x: 4.65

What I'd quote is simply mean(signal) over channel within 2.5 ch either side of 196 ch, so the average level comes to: 74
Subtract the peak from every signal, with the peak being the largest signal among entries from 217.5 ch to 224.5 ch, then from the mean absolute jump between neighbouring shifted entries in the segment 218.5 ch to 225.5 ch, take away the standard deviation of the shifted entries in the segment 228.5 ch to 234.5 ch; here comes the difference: -1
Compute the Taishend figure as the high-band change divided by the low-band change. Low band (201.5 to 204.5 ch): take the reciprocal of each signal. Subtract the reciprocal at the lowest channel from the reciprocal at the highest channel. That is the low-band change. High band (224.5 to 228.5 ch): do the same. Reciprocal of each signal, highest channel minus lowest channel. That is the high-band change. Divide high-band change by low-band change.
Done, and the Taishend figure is 2.1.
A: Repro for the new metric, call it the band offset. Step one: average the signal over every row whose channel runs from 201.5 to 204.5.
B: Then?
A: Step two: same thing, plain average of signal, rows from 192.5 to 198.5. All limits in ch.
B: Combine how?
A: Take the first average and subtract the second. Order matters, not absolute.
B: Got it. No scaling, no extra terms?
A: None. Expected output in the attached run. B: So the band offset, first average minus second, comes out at -10.4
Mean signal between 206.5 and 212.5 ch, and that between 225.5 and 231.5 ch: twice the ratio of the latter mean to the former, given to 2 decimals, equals 2.60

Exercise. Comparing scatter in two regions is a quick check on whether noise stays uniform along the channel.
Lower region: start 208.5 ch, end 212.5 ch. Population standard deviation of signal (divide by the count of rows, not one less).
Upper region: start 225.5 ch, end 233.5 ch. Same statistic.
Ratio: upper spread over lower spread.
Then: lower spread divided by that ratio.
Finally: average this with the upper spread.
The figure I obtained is 2.3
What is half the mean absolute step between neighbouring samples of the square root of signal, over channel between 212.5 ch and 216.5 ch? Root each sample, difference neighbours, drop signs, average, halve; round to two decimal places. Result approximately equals 0.12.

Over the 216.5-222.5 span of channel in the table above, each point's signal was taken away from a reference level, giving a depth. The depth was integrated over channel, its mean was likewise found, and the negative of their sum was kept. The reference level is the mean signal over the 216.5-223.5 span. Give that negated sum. -3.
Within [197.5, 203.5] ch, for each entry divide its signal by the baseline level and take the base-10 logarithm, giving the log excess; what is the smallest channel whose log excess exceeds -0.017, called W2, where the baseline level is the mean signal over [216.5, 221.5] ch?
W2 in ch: 198.0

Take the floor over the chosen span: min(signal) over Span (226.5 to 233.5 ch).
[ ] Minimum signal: 58.98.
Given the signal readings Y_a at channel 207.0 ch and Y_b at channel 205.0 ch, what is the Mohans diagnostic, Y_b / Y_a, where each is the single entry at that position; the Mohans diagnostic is 1.13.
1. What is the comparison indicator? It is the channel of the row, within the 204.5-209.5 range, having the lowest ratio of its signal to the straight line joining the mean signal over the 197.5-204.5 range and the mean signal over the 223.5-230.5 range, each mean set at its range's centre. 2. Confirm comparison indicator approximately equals 209.0 ch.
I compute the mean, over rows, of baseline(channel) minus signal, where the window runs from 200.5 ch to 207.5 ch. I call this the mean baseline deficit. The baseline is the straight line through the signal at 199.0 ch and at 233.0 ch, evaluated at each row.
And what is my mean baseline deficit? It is 8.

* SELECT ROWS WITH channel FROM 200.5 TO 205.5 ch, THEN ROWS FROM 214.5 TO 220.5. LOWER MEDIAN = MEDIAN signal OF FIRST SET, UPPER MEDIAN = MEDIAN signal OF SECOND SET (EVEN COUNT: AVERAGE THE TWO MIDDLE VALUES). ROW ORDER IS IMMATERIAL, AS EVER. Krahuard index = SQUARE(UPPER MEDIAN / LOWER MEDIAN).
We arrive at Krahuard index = 1.12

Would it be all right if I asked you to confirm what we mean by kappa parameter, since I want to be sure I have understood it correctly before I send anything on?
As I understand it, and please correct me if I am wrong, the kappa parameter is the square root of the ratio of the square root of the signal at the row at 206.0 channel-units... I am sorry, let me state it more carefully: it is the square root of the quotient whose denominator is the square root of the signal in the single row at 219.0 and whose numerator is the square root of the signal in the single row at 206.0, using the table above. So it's 0.97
